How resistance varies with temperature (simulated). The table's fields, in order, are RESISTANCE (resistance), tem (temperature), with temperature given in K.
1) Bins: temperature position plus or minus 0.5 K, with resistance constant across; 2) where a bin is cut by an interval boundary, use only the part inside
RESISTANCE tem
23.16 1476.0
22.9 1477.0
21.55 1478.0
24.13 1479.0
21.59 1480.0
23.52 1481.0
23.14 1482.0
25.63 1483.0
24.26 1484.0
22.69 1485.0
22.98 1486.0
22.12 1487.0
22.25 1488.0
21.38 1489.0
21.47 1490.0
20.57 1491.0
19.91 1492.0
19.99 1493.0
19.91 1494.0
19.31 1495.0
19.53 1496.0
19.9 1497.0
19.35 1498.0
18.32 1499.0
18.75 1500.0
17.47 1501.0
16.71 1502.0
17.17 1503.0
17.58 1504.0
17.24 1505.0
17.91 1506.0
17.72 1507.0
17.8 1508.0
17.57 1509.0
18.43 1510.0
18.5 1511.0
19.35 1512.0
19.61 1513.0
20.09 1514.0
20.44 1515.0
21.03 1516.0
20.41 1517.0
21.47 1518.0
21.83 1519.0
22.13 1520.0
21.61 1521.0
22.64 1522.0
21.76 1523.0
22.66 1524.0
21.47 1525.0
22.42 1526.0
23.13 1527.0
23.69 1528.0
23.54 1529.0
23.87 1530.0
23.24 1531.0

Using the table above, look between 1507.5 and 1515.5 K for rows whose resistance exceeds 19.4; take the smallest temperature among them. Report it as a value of 1513.0 K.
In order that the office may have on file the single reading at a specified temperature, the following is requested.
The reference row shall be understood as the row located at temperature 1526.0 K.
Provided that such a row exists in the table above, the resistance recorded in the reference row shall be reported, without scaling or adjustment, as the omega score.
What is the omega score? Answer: 22.42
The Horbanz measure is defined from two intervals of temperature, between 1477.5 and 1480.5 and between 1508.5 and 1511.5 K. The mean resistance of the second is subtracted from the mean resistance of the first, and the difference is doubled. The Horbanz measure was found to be 8.5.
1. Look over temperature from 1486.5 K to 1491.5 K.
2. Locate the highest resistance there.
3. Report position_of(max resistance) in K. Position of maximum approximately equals 1488.0 K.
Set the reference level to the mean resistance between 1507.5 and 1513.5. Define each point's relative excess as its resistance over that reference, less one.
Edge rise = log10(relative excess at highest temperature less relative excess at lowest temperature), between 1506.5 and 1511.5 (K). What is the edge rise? -1.4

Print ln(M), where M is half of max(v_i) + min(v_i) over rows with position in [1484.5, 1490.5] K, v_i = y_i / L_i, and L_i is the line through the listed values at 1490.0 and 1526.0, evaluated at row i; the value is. 0.04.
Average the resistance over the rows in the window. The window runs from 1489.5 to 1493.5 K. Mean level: 20.5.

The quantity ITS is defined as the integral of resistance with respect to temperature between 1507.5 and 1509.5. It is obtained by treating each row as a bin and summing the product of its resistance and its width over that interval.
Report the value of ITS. 35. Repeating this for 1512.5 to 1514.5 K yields 40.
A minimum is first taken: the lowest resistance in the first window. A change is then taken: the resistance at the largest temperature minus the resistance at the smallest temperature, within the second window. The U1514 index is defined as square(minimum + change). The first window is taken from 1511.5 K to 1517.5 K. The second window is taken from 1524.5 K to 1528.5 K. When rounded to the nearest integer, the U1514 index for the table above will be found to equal 465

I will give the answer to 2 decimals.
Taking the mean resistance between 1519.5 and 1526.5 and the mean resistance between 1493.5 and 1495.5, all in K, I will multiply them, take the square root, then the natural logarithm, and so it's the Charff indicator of 3.04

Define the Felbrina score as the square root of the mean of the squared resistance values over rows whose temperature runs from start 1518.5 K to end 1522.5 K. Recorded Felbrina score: 22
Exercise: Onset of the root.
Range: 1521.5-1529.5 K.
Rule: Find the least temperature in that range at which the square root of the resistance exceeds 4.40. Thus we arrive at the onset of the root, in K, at 1522.0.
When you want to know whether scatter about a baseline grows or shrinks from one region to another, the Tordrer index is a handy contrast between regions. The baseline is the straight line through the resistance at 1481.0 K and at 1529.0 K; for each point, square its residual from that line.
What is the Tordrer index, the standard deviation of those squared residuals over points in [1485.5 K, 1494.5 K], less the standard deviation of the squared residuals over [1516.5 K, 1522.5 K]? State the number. 2.1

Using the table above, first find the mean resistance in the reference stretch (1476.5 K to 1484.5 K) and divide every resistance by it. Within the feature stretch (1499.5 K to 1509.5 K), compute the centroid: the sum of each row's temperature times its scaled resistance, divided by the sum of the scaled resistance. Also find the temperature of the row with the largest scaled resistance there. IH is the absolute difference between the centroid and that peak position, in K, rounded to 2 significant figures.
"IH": 4.5 K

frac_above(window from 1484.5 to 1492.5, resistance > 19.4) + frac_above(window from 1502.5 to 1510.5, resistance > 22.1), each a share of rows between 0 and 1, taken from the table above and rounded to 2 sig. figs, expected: 1.0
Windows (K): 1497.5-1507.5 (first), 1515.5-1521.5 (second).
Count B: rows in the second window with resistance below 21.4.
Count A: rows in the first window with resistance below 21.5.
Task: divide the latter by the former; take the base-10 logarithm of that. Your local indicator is 0.70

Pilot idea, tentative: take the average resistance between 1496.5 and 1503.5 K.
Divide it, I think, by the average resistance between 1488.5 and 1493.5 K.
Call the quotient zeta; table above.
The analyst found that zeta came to 0.9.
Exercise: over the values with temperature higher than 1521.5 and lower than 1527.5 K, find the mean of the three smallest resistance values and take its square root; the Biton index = 4.7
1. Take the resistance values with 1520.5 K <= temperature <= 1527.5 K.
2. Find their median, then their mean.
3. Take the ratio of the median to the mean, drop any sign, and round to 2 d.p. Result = 1.01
